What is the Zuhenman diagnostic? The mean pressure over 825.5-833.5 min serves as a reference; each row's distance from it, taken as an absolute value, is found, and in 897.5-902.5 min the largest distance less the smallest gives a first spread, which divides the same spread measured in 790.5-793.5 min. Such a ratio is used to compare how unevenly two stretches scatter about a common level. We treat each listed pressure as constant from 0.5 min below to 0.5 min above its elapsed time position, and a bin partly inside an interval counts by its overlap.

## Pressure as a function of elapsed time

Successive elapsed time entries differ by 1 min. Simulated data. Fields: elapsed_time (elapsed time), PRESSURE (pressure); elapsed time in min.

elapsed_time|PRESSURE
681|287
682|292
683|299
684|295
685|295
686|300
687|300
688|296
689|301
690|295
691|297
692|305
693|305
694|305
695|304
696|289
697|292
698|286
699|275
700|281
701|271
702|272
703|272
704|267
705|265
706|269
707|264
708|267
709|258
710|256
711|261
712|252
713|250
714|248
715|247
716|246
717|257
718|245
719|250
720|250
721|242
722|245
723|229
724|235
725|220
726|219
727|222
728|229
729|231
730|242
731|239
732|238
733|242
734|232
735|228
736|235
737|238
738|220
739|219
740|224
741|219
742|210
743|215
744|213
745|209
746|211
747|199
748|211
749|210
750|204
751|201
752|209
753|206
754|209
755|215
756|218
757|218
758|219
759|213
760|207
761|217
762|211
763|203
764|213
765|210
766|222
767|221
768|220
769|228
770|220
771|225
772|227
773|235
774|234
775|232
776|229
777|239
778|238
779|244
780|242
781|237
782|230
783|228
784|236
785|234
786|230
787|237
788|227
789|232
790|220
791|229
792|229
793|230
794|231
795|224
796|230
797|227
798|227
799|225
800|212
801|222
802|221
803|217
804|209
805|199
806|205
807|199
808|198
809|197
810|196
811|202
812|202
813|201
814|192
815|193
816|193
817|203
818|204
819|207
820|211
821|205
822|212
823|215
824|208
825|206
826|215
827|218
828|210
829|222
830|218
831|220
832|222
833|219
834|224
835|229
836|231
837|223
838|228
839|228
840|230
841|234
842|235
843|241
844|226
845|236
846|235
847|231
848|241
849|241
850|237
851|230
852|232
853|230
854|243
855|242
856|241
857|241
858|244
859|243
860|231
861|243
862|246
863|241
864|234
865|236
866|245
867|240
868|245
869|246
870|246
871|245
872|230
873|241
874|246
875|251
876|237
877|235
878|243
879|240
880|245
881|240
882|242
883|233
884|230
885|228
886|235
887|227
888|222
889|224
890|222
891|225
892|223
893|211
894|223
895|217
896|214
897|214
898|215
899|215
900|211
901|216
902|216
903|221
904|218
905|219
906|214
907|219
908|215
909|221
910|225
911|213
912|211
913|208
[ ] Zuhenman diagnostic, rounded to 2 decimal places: 0.20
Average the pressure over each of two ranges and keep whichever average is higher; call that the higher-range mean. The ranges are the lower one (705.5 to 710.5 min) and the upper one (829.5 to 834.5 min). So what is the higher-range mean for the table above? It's 263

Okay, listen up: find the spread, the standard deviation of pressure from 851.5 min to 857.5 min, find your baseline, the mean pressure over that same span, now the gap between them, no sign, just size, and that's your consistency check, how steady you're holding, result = 233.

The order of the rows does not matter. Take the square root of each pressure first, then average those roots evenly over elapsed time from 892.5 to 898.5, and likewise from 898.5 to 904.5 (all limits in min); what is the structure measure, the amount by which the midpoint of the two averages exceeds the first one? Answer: 0.0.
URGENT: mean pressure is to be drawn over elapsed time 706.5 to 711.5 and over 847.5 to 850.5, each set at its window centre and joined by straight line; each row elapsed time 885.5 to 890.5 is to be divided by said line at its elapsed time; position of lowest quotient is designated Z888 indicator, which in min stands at 888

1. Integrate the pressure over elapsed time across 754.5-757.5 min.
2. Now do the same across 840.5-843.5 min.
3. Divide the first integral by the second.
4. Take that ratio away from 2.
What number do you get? 1.08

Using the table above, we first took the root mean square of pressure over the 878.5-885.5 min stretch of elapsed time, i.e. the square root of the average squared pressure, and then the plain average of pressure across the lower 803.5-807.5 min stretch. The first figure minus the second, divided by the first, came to 0.14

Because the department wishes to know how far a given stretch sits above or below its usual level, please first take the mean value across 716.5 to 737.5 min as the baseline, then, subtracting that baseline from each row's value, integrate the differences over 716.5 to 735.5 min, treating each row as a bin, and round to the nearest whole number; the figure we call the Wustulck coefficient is 0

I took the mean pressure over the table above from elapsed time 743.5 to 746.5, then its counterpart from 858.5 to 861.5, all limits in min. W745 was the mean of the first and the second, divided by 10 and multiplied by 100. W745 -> 2250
